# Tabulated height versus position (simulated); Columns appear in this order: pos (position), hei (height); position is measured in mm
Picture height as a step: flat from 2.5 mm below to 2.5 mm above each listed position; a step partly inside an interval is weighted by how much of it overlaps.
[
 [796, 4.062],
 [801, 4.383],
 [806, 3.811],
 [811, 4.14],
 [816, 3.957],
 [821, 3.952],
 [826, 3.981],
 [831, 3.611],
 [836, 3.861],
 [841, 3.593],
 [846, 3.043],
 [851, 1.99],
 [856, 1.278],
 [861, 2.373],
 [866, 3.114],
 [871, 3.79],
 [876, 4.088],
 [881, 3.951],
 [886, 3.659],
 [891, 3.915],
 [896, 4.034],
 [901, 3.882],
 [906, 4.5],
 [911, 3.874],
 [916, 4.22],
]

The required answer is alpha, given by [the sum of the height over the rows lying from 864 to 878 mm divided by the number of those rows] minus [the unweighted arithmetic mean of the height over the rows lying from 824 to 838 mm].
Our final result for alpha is -0.2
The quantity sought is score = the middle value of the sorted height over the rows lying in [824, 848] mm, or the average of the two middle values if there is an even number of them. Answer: 3.61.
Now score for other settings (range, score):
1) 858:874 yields 3.11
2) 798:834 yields 3.96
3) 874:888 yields 3.95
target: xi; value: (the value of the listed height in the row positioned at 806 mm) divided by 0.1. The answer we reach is 38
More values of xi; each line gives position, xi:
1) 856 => 13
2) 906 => 45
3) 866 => 31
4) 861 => 24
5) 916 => 42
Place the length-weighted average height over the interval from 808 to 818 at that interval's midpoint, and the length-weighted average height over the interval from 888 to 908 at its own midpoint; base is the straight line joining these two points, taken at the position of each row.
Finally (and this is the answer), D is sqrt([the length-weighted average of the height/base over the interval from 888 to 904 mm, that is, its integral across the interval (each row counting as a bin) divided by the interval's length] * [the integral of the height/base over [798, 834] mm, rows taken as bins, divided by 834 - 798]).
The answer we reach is 0.98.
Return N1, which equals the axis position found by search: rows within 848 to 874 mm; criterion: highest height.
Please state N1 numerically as 871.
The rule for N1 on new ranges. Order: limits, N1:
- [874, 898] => 876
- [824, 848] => 826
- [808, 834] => 811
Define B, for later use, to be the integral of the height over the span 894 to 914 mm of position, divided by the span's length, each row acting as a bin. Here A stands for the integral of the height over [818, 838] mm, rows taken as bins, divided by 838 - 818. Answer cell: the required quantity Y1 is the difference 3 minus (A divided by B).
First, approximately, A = 3.9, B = 4.1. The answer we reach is 2.05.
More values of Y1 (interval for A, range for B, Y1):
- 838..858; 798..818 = 2.38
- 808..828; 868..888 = 1.96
